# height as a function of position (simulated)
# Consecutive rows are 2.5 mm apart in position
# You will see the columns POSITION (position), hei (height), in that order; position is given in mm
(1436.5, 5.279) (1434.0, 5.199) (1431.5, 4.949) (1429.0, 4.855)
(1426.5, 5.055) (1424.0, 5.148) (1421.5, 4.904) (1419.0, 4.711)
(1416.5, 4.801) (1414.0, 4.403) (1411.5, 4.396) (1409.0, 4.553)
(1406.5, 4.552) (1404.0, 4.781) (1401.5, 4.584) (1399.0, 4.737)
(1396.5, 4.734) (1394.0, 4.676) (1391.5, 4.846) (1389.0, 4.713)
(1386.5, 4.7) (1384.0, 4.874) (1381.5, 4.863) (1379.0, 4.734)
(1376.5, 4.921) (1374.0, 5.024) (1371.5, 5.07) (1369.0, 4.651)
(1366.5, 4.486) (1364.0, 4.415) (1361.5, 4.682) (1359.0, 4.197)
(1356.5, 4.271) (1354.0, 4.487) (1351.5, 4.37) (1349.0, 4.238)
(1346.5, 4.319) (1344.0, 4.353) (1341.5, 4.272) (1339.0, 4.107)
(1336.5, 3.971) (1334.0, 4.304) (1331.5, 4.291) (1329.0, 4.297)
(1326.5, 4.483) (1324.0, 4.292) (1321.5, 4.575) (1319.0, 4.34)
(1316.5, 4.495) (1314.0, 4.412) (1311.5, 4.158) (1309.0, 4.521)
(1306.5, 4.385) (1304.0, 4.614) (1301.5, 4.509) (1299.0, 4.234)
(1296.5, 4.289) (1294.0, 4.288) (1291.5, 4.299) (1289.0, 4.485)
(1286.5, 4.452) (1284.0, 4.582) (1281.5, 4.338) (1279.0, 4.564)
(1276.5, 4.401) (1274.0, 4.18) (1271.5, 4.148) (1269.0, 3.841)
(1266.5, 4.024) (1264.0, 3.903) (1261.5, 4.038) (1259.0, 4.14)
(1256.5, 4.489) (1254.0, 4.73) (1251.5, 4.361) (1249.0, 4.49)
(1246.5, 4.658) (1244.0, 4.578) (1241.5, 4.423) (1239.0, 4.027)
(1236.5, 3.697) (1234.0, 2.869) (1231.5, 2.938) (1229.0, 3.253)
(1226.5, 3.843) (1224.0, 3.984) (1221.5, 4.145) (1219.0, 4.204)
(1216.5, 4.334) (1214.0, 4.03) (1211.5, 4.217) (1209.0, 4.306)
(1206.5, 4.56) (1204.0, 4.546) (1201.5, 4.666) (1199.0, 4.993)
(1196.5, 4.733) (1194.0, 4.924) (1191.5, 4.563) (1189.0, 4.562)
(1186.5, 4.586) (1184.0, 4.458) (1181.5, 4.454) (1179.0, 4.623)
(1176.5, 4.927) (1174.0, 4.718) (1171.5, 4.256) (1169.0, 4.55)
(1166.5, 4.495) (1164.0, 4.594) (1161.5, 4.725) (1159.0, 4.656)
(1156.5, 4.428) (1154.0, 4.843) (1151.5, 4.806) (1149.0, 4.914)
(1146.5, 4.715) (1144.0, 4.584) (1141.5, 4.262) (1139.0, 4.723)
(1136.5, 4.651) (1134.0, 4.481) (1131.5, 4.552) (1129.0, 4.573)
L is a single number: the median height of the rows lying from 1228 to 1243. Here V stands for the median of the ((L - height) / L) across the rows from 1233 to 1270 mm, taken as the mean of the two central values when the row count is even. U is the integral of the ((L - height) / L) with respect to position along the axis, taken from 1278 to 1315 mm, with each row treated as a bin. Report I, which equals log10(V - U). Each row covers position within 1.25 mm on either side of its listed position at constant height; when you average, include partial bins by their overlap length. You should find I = 0.99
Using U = -9.9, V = -0.19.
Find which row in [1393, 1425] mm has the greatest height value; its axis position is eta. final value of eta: 1424.0 mm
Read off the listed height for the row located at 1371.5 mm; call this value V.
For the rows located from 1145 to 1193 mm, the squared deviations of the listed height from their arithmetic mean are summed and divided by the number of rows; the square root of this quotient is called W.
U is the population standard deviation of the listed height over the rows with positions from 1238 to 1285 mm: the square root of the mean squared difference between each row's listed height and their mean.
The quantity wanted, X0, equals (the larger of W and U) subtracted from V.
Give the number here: 4.81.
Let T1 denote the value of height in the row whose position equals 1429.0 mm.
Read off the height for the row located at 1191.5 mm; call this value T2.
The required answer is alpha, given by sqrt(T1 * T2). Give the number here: 4.71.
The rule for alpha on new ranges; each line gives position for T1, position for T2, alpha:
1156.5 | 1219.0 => 4.31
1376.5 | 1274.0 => 4.54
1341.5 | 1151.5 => 4.53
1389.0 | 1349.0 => 4.47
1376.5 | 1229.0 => 4.00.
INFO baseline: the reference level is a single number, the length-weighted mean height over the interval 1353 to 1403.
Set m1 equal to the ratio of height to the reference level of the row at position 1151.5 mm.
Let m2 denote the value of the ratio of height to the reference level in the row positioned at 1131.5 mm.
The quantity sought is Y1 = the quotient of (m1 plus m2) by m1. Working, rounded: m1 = 1.03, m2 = 0.97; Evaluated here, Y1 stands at 1.95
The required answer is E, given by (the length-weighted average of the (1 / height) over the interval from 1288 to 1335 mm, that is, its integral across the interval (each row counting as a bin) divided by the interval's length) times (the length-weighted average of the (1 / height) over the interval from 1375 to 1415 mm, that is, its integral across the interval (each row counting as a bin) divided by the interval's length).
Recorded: 0.0487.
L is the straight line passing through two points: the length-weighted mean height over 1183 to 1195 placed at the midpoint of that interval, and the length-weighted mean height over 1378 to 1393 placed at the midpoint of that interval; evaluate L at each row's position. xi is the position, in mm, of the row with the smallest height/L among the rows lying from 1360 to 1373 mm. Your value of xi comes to 1364.0 mm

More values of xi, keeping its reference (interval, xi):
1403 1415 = 1411.5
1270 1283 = 1271.5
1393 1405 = 1401.5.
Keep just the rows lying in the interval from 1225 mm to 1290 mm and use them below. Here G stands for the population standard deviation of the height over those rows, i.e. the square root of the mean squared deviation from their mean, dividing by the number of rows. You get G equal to 0.488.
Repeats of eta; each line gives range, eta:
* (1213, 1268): 1254.0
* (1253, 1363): 1254.0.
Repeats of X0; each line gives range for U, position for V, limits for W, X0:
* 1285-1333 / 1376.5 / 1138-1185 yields 4.73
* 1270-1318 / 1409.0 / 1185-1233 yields 4.04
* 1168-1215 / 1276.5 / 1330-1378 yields 4.11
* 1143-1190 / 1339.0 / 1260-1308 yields 3.89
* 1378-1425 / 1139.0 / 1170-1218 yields 4.48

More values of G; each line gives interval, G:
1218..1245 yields 0.546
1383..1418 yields 0.145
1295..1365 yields 0.155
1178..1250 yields 0.518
